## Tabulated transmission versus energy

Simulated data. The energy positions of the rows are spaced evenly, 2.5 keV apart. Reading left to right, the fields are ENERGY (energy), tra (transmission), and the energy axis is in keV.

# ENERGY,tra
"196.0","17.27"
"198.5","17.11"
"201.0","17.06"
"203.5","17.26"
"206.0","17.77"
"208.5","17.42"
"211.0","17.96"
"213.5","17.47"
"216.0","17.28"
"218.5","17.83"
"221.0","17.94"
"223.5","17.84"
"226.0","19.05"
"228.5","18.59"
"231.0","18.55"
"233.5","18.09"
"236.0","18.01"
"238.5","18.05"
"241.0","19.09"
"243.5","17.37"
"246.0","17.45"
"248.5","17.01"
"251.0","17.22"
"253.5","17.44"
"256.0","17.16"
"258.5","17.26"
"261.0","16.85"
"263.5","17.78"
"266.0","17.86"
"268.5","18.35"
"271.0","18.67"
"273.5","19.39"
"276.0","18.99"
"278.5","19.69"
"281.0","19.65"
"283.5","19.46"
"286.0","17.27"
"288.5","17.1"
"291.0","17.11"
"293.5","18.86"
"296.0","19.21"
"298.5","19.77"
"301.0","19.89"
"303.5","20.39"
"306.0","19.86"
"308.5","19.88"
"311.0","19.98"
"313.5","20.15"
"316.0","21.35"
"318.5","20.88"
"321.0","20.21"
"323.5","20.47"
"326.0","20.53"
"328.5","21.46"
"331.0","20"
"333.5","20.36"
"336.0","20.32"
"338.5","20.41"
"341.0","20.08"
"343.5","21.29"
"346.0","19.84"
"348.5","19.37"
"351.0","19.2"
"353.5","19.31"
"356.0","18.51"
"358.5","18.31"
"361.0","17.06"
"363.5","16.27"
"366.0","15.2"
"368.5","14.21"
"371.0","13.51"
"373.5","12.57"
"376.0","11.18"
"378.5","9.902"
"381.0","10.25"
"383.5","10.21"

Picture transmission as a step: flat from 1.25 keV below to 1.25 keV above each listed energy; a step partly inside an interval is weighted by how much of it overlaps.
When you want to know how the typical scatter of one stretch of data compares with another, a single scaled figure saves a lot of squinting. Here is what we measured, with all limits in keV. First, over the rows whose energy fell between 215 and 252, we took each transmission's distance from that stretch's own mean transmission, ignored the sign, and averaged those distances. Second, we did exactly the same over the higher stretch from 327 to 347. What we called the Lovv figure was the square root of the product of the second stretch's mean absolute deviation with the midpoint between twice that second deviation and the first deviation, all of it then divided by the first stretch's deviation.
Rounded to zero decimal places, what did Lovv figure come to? 1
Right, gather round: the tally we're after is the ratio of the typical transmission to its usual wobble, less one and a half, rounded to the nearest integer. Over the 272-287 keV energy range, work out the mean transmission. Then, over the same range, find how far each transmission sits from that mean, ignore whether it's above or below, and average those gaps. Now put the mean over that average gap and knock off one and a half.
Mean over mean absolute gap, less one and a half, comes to 29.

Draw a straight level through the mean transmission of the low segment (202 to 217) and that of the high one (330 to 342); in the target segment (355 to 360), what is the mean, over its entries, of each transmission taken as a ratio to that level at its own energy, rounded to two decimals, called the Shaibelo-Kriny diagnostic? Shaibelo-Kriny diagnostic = 0.89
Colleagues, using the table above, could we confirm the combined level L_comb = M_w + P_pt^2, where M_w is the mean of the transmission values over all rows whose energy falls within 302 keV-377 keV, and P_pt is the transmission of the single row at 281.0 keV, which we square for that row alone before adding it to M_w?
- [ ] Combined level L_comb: 405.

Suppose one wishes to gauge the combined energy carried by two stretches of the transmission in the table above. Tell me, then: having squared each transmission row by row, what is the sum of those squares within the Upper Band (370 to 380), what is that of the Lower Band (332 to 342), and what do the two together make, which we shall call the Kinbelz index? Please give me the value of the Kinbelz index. 2211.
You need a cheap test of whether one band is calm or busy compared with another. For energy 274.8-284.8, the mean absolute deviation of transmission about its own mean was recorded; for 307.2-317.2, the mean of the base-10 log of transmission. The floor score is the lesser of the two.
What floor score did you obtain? 0.23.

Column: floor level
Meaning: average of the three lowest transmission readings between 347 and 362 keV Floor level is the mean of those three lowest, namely 18.0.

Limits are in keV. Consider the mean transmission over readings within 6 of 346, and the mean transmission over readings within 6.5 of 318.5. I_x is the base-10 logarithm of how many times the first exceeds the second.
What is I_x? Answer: -0.01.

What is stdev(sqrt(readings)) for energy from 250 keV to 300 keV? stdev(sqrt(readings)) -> 0.12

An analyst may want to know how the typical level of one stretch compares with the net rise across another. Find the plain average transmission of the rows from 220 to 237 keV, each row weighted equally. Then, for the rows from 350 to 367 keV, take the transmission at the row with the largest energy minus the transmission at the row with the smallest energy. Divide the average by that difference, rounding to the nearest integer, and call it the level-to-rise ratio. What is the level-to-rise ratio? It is -5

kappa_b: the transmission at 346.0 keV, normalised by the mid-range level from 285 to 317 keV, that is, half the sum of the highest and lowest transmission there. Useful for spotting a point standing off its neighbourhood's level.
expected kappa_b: 1.0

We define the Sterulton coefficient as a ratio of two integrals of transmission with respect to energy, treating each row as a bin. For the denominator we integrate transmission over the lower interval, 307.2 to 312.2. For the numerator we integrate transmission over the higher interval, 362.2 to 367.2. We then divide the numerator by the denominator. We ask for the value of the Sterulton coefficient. 0.79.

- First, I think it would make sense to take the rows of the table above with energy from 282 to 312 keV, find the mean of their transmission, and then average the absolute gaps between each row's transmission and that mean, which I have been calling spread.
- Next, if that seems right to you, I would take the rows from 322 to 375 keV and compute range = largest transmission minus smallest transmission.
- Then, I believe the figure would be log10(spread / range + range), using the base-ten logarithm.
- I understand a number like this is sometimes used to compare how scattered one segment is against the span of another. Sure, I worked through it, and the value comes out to 0.95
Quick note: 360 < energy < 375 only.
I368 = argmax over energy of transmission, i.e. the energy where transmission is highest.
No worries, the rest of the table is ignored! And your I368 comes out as 361.0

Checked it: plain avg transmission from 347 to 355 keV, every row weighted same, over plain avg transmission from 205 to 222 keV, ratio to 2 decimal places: 1.09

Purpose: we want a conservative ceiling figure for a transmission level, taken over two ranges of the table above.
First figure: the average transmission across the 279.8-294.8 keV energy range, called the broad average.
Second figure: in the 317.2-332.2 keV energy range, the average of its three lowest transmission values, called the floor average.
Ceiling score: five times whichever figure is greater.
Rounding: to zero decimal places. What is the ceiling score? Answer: 101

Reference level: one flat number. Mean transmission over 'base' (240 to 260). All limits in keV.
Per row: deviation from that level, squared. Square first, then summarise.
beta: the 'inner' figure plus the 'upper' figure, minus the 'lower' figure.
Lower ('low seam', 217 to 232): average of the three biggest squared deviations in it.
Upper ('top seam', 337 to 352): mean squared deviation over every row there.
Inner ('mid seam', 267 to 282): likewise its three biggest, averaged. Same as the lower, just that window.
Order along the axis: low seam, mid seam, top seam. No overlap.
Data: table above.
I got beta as 10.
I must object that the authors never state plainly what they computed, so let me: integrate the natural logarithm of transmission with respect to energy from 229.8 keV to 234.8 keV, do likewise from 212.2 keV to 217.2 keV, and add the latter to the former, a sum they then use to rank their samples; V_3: 28.8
